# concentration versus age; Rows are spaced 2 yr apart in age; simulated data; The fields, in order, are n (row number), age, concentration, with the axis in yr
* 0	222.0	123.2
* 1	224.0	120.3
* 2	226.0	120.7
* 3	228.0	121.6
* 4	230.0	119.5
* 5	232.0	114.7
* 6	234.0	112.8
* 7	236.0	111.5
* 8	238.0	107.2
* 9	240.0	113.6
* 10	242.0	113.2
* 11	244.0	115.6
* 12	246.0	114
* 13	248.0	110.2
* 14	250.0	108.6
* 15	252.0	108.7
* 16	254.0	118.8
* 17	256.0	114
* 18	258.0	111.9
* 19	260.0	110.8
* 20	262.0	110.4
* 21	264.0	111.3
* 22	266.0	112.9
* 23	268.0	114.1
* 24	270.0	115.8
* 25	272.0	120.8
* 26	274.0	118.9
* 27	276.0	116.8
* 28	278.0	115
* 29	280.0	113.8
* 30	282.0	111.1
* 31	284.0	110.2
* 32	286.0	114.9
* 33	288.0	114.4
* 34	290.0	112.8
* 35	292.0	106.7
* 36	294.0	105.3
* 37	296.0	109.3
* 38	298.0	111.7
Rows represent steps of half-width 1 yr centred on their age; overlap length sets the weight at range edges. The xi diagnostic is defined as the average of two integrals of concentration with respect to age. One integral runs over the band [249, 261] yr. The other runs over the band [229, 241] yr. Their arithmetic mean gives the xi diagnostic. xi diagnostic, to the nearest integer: 1352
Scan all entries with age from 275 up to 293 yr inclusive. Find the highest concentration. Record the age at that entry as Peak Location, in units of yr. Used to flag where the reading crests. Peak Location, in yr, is 276.0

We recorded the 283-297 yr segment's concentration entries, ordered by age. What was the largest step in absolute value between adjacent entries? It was 6.1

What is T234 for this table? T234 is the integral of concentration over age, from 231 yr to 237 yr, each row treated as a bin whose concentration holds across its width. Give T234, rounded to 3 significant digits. 678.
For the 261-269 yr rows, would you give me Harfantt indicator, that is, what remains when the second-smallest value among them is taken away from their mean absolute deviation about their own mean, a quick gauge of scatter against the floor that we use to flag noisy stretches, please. -110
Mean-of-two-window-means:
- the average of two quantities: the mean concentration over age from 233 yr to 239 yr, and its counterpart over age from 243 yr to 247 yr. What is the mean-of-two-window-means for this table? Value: 113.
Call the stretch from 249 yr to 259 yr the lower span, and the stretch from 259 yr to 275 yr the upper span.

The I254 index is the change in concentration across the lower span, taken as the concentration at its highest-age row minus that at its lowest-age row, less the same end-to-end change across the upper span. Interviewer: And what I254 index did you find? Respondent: -5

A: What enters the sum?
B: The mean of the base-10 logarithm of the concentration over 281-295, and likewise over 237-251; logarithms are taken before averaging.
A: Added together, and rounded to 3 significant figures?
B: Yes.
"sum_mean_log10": 4.09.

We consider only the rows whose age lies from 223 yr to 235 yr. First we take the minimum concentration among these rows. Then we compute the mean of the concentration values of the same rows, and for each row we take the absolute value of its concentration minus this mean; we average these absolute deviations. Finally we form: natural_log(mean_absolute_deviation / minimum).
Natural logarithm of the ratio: -3.62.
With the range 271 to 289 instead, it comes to -3.79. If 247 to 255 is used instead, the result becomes -3.40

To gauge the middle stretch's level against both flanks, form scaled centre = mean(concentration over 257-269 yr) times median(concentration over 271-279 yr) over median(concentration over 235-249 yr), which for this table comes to 116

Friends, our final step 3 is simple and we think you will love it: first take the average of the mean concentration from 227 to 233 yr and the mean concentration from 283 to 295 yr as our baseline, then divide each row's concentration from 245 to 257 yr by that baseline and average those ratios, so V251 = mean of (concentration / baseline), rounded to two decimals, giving 0.98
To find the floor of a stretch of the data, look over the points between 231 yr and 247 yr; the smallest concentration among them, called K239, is 107.2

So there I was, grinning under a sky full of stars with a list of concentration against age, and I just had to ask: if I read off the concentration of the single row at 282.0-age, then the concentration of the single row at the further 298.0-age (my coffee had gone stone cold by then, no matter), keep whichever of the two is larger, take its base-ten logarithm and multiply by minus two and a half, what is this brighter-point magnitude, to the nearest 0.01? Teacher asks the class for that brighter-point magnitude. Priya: -5.12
